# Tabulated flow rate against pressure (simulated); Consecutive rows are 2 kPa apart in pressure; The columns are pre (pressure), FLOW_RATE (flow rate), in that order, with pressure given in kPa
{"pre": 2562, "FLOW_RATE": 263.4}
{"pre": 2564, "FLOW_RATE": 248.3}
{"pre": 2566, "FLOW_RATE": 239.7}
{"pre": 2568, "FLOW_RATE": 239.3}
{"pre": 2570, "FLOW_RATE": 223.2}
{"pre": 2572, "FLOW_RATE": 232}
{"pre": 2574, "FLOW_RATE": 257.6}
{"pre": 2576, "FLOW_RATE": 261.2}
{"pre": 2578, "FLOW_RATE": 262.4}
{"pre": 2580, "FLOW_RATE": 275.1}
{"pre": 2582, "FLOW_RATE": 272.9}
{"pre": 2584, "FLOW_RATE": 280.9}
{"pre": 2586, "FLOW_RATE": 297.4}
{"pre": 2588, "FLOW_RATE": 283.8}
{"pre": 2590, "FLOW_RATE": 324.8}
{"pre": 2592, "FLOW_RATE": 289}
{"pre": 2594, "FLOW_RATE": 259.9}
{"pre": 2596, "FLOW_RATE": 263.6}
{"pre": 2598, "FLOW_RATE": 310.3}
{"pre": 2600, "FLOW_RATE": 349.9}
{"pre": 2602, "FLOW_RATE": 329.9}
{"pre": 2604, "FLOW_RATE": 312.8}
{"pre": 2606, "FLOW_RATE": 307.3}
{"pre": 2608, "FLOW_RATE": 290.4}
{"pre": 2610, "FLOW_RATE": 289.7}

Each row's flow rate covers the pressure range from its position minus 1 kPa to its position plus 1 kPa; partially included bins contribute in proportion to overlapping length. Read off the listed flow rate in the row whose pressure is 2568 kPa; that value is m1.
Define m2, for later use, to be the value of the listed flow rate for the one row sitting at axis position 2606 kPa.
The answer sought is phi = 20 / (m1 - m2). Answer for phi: -0.294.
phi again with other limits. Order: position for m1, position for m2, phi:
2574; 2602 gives -0.277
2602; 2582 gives 0.351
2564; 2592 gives -0.491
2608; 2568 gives 0.391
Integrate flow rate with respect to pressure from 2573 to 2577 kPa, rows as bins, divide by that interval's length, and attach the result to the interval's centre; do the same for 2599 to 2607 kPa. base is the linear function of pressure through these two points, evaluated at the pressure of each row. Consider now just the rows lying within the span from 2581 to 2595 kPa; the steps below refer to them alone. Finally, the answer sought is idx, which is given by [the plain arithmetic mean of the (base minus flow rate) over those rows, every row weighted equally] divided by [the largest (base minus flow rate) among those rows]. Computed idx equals 0.07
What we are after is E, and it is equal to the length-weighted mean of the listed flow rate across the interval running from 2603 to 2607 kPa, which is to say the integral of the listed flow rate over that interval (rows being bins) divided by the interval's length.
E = 310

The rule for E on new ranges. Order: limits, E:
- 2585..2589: 291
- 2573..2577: 259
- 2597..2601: 330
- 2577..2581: 269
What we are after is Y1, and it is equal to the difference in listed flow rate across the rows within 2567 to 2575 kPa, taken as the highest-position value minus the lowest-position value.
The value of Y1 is 18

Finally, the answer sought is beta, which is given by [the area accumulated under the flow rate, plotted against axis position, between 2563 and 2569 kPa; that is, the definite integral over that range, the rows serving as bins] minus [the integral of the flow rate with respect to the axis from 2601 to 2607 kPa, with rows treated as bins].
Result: -445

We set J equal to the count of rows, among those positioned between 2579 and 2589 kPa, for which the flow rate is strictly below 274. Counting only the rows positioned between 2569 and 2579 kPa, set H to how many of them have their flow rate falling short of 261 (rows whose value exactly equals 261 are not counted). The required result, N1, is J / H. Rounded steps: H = 3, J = 1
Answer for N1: 0.33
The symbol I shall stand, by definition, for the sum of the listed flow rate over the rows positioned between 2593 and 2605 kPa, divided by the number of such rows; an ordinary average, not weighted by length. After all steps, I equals 304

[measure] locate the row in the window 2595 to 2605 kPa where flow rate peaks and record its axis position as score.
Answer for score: 2600 kPa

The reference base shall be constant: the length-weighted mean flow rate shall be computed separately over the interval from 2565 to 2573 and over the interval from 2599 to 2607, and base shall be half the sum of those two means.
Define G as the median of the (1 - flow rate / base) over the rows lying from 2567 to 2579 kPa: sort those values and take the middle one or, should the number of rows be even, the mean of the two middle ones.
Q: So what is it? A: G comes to 0.11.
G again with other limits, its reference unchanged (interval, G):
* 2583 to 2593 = -0.03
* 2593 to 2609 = -0.11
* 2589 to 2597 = 0.01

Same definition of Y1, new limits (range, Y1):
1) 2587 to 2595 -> -24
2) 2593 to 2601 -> 90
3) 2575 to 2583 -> 12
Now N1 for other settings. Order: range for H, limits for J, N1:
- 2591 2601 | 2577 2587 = 2.00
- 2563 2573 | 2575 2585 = 0.60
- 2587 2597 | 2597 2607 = 0.00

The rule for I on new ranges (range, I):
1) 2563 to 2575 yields 240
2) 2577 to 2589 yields 279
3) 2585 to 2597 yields 286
